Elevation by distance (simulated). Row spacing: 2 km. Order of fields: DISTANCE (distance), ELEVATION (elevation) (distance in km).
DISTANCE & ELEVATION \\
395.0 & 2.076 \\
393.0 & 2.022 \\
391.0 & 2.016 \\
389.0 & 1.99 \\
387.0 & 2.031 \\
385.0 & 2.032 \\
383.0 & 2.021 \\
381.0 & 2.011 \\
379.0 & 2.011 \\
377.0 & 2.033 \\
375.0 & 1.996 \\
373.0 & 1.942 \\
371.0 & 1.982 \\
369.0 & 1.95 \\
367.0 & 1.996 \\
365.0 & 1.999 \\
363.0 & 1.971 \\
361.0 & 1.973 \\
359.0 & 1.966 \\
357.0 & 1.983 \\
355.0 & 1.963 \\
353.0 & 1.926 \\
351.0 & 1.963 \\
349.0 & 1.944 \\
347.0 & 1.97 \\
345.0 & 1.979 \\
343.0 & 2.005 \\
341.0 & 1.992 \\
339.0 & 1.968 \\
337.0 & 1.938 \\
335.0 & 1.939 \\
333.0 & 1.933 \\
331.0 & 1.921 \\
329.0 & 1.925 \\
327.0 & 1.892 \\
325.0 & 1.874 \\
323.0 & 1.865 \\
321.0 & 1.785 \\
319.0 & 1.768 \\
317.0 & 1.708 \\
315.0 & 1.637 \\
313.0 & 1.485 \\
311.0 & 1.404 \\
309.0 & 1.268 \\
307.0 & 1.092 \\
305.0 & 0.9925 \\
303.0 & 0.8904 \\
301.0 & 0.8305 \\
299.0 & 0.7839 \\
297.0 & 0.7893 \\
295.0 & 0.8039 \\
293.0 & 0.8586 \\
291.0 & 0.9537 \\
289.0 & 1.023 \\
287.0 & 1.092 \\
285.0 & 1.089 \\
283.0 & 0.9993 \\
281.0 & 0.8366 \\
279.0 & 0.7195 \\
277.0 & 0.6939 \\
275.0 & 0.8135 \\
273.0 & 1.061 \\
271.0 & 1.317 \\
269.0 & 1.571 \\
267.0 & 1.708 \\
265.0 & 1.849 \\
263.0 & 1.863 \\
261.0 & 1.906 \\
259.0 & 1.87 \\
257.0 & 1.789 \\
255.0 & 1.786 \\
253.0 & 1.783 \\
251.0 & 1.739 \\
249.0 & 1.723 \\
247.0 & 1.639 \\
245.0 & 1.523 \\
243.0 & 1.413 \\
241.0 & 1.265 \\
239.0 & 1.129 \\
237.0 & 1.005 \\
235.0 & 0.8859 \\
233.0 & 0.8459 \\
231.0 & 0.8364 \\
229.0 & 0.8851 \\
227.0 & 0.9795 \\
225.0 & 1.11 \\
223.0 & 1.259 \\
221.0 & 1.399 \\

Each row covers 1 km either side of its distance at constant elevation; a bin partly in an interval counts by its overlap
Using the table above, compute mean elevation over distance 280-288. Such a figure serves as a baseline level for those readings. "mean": 1.00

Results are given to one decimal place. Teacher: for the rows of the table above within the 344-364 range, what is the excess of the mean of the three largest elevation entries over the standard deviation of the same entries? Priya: 2.0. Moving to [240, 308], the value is 1.5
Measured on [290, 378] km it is 1.6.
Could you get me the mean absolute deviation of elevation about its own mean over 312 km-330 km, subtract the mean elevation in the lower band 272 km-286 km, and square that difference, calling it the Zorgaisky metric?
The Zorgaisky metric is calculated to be 0.6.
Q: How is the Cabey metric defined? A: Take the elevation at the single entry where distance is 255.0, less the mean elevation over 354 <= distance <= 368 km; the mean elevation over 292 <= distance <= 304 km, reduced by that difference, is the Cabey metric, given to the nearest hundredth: 1.02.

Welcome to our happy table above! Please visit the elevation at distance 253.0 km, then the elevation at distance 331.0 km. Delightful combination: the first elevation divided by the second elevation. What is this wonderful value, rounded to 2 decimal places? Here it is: 0.93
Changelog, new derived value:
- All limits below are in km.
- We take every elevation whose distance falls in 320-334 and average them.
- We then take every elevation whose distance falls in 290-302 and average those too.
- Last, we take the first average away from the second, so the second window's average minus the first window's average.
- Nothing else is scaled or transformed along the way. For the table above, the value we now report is -1.05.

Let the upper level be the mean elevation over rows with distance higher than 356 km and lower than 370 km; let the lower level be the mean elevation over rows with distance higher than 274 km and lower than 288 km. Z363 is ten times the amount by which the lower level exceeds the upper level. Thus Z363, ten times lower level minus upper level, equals -11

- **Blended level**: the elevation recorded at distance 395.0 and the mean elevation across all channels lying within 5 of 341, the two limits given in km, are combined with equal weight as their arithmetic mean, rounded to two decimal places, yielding 2.03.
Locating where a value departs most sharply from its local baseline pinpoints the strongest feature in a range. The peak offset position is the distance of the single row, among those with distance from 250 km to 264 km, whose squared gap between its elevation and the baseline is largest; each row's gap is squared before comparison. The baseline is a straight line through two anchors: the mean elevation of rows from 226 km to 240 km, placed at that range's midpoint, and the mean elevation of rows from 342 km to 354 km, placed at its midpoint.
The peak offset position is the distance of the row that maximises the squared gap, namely 261.0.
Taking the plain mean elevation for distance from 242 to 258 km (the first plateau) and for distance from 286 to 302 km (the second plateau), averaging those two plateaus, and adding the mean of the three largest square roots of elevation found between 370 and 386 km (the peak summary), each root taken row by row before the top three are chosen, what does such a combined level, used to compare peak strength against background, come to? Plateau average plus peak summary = 2.71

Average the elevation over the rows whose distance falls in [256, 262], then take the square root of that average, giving 1.36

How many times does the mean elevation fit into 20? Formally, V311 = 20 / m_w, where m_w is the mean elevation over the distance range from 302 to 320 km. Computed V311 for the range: 15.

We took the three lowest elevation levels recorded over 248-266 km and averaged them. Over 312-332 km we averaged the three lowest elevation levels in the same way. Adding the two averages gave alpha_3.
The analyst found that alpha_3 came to 3.4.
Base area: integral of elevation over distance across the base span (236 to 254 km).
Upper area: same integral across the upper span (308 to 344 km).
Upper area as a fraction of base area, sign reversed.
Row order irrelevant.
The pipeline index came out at -2.4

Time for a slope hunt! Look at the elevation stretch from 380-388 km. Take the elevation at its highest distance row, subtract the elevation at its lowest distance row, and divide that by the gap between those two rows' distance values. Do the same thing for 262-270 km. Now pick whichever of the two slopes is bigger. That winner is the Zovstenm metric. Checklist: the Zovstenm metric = 0.003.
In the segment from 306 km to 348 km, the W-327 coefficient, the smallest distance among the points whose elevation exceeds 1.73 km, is 319.0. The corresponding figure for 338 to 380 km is 339.0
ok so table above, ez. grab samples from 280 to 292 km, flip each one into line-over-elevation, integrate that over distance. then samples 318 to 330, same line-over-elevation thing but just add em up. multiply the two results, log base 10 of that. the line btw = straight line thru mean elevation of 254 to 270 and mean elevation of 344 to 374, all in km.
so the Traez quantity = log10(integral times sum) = 2.1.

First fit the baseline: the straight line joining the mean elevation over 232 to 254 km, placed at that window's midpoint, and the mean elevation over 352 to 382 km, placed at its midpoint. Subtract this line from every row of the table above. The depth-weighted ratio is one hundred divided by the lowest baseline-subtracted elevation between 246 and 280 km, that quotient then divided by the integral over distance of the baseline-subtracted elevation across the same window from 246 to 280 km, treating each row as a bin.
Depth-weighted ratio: -59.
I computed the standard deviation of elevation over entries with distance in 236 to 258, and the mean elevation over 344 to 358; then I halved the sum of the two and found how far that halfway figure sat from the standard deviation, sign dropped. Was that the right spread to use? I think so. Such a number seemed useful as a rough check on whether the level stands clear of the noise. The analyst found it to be 0.84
